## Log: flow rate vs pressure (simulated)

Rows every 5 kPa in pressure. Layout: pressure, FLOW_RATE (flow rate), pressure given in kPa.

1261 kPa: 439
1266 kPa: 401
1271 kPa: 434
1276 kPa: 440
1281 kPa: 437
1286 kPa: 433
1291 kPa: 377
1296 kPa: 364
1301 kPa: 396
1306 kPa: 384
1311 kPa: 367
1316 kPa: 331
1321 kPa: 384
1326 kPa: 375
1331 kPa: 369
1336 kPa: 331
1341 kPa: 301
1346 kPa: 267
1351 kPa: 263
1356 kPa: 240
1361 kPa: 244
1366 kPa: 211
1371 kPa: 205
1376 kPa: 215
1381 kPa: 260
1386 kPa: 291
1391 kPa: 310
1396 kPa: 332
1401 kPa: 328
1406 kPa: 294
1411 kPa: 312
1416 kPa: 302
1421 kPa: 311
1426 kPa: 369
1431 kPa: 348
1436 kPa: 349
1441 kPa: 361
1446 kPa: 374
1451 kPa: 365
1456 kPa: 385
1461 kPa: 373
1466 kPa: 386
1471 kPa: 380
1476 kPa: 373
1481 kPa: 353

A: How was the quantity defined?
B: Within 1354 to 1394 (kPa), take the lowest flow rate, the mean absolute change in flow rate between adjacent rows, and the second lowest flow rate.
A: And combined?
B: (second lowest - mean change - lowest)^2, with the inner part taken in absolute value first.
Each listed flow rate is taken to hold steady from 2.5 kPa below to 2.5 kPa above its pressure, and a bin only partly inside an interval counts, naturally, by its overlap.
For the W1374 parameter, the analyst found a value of 229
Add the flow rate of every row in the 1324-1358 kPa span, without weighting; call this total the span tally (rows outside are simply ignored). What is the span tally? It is 2146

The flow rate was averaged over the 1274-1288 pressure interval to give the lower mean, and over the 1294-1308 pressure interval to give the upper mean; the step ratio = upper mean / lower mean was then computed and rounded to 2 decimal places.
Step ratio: 0.87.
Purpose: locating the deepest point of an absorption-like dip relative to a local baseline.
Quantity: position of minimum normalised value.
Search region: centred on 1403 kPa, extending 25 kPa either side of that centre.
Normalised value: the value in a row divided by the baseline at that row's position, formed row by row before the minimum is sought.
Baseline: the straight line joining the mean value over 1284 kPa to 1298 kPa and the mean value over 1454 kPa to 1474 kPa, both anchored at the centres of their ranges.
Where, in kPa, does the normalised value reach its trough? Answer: 1381 kPa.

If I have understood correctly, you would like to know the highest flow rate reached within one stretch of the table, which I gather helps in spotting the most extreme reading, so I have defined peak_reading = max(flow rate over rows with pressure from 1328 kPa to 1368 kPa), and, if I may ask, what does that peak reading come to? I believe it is 369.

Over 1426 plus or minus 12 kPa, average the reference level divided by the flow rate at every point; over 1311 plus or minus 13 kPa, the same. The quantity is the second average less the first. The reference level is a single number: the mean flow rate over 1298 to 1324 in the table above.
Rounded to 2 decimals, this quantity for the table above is -0.11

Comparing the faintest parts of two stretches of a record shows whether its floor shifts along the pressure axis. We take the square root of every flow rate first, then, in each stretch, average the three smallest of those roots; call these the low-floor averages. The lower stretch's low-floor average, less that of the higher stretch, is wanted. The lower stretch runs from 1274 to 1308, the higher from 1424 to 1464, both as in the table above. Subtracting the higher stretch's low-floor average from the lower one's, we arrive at 1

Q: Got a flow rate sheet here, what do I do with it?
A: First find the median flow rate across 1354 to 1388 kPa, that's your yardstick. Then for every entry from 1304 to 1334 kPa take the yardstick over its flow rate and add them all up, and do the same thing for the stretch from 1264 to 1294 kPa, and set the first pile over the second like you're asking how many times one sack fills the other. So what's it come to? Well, 1.14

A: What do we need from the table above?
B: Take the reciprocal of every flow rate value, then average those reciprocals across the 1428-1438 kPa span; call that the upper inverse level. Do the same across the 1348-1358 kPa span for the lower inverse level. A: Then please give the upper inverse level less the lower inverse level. -0.0011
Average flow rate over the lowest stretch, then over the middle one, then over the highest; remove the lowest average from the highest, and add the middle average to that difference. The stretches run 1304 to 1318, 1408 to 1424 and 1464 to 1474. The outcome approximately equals 331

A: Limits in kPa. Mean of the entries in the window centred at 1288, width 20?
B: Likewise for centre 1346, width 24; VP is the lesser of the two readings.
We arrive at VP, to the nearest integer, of 280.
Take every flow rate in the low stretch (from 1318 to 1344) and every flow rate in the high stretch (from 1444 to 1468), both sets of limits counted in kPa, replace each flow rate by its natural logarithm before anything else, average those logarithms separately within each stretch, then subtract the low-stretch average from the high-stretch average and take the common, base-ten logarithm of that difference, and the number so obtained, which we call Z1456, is -1.1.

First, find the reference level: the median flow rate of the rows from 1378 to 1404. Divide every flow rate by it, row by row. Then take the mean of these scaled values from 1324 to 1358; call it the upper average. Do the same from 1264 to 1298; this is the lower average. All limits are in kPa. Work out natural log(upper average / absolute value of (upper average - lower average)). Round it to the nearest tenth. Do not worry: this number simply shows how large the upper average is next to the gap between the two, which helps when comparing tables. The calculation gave 1.1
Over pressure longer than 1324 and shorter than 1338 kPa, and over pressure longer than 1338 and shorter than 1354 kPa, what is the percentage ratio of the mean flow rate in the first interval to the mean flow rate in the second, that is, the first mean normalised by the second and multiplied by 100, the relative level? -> 129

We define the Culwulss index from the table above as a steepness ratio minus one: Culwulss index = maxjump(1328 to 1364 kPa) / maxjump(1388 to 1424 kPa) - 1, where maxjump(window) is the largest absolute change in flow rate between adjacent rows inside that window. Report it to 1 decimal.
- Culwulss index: 0.1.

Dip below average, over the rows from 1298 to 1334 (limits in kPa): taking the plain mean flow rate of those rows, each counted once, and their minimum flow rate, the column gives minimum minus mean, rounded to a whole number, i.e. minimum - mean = -41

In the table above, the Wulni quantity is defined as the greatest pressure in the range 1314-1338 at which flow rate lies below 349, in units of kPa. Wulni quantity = 1336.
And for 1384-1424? 1421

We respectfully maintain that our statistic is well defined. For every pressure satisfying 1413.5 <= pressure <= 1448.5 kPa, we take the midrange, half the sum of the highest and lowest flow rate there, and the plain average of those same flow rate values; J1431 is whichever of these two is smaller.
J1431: 338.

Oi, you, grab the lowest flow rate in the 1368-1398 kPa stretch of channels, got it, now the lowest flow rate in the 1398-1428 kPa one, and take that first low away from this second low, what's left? 89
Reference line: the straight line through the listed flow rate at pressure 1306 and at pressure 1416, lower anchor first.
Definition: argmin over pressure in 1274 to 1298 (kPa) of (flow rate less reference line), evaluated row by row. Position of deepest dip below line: 1296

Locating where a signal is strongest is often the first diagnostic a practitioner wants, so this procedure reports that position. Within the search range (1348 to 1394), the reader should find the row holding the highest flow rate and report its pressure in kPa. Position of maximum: 1391 kPa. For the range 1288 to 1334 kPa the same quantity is 1301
